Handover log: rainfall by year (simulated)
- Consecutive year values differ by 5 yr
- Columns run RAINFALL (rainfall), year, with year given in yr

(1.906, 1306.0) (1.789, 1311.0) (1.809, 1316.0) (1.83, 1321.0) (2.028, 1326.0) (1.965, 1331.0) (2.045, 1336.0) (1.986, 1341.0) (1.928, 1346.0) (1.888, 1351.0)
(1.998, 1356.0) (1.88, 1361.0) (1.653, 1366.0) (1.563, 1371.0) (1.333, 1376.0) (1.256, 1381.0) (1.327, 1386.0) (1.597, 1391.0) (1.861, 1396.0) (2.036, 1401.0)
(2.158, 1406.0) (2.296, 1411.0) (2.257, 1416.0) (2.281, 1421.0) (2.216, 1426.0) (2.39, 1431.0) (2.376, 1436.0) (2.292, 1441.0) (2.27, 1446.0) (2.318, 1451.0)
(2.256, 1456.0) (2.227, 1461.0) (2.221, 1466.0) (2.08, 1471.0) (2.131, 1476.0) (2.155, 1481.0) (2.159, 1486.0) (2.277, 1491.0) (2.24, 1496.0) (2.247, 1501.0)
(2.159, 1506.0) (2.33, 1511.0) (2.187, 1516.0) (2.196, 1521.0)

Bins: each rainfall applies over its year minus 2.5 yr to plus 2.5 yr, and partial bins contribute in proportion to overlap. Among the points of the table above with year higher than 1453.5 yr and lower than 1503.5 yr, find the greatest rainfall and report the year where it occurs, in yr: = 1491.0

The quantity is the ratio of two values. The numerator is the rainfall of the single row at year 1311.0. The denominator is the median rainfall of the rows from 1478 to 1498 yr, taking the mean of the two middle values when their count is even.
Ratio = 0.81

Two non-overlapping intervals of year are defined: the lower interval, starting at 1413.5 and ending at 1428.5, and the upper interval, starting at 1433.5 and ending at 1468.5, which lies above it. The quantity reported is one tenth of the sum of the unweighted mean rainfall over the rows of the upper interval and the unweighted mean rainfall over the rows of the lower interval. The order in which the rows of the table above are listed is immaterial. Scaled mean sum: 0.45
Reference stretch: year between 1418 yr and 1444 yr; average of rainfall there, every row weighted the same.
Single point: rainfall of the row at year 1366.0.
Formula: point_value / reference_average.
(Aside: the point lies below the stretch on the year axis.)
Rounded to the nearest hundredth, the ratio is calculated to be 0.72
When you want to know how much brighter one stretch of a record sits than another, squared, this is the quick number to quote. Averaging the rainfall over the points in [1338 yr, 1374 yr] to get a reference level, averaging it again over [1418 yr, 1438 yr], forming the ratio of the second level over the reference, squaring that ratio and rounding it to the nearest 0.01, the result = 1.58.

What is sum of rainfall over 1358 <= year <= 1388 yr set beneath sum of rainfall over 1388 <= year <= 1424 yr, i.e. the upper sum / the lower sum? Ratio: 1.61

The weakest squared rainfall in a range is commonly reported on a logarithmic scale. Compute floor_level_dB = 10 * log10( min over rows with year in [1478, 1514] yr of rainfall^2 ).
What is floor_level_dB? 7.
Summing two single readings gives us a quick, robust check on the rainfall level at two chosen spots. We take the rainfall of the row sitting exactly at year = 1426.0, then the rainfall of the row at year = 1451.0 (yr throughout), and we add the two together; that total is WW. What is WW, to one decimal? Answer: 4.5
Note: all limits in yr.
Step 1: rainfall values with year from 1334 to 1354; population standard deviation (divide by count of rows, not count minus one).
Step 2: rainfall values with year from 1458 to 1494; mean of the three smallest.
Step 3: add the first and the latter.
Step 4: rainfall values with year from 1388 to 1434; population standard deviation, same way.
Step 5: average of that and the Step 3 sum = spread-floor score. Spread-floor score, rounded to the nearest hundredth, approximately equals 1.21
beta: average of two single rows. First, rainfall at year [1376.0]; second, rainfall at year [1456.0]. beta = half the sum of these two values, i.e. 1.8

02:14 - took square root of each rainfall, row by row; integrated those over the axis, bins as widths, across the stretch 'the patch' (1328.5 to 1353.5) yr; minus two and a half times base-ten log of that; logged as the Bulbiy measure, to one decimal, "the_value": -3.9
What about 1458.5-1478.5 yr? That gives -3.7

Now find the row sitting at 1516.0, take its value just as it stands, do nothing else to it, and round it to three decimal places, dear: 2.187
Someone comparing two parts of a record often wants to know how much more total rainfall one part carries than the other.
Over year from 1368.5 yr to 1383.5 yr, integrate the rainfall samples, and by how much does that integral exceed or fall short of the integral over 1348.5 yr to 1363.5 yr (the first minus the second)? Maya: -8.1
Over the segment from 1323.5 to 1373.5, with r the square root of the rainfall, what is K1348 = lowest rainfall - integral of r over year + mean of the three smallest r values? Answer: -66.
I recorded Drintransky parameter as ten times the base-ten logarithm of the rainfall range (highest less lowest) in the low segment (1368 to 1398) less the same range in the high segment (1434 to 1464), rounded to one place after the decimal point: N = -3.4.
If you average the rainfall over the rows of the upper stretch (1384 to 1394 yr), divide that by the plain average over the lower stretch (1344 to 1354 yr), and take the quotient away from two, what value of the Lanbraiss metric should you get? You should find 1.2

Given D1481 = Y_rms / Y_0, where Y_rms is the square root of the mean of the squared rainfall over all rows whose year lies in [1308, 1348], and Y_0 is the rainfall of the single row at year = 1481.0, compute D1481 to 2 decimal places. 0.89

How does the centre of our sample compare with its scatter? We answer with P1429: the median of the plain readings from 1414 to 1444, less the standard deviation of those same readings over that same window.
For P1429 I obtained 2.22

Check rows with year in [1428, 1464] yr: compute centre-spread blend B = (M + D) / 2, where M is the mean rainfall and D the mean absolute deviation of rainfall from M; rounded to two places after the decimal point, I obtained 1.18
